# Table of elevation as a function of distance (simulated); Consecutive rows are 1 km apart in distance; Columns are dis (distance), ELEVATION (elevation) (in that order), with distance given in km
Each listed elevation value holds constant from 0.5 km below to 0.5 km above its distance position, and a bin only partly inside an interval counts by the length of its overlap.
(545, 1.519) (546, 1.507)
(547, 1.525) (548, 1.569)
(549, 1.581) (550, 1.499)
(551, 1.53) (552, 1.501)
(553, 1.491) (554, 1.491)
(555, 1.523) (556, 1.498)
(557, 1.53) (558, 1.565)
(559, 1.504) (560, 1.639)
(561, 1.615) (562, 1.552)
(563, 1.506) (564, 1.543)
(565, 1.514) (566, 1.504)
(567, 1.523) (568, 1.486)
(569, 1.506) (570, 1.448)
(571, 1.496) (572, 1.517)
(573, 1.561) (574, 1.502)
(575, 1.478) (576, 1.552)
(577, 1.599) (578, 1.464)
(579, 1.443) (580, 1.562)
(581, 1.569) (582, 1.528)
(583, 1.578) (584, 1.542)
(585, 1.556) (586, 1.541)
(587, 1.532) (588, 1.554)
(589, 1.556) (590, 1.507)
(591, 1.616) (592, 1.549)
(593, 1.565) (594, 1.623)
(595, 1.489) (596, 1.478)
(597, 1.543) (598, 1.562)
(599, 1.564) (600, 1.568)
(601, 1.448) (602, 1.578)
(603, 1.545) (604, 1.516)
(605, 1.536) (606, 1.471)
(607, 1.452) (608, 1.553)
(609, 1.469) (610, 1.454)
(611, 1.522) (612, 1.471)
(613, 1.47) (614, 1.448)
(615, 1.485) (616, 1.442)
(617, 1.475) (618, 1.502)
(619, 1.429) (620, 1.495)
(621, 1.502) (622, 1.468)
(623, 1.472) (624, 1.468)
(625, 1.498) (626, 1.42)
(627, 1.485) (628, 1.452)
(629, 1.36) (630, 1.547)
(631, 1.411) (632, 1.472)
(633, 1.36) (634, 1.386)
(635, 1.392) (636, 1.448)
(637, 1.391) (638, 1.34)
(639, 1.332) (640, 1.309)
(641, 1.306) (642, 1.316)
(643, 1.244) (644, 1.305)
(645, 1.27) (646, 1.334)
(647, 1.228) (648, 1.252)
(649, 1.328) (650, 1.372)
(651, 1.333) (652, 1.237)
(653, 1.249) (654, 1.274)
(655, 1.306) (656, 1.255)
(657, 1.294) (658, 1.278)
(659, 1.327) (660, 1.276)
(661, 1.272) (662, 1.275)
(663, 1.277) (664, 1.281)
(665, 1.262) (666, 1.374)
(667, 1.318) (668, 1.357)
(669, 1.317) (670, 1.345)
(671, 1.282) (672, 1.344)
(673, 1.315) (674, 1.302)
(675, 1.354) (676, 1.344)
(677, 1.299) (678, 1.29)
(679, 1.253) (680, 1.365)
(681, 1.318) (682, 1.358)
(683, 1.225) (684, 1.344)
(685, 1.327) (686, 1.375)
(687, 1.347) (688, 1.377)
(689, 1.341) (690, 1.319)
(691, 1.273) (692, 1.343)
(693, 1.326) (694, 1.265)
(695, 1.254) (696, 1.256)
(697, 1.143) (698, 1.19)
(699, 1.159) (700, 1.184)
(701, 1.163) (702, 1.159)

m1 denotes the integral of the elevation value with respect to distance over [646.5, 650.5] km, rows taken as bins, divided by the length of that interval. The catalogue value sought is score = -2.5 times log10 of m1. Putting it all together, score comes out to -0.281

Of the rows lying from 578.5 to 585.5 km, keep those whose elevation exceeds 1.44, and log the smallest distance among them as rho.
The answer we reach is 579 km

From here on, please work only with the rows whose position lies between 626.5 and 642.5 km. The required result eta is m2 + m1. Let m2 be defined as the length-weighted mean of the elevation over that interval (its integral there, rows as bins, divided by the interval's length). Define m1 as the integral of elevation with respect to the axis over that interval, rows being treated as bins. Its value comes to 23.7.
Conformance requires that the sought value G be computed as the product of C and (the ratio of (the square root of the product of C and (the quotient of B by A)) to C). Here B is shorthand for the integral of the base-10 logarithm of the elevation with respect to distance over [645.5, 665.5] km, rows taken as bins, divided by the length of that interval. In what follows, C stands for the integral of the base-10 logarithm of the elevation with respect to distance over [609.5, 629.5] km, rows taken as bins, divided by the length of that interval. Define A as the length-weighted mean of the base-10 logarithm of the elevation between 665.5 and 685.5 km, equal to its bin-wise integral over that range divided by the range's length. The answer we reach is 0.39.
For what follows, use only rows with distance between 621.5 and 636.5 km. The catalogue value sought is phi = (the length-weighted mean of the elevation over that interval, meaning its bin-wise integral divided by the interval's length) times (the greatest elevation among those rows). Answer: 2.23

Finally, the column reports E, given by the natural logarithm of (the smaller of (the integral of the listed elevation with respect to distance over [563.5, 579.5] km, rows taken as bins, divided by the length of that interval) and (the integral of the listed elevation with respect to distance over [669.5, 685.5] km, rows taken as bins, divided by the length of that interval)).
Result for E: 0.275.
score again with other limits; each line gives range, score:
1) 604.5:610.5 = -0.432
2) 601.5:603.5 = -0.484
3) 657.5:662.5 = -0.273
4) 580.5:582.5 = -0.475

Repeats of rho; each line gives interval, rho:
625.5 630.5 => 627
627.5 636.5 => 628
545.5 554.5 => 546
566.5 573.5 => 567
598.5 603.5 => 599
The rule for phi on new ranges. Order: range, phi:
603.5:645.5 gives 2.22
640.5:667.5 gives 1.77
